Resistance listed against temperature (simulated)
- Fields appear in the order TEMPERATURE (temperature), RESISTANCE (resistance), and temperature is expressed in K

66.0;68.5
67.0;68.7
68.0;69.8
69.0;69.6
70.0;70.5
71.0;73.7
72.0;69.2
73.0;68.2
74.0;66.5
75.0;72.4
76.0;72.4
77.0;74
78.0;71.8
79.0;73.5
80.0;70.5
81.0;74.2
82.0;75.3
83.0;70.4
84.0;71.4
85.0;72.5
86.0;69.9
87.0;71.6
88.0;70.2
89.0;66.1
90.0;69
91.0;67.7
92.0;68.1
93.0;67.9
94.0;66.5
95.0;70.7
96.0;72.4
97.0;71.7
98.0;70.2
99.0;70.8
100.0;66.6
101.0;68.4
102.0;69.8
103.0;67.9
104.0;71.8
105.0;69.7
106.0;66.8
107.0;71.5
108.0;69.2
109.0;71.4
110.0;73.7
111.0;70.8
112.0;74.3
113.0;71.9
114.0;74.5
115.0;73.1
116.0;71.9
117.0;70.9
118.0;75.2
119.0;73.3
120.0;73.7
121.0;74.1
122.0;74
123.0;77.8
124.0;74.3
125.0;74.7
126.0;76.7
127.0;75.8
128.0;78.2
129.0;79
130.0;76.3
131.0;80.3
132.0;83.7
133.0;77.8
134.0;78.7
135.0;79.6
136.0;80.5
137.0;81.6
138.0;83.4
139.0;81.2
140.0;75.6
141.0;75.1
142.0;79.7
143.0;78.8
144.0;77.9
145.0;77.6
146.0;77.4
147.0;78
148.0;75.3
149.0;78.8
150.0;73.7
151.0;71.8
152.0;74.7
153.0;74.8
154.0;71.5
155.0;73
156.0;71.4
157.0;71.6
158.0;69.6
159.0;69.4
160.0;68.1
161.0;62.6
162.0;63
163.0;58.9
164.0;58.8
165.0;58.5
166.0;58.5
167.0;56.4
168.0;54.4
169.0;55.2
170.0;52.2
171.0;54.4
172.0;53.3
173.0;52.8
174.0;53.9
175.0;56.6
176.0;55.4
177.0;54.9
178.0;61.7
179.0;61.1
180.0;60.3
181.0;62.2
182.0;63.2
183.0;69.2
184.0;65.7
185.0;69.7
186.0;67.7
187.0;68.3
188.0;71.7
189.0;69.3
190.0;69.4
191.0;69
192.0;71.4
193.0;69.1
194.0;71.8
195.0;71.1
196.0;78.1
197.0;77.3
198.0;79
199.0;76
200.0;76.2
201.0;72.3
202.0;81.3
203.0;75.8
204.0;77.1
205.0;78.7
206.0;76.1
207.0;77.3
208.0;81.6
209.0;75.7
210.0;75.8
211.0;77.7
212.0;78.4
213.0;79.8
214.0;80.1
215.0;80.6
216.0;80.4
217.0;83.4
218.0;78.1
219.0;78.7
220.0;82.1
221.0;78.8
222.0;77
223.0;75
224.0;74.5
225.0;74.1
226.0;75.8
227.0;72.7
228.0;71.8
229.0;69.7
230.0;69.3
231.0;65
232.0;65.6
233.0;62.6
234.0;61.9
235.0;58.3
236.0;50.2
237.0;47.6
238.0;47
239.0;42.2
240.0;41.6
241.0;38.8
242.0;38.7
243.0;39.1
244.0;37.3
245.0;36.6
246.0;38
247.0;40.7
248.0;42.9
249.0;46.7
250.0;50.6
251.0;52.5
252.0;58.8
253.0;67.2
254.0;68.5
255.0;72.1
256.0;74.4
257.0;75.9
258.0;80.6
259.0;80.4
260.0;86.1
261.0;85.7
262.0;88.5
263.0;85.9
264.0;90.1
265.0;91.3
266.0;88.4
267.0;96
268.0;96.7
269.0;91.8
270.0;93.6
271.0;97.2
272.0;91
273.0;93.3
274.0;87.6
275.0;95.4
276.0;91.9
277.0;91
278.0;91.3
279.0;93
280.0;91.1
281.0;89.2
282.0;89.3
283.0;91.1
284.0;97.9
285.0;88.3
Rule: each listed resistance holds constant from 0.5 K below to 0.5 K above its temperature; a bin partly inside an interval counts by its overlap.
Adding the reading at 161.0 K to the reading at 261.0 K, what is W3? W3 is 148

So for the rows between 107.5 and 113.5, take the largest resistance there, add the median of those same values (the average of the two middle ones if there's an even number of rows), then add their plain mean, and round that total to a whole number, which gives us 218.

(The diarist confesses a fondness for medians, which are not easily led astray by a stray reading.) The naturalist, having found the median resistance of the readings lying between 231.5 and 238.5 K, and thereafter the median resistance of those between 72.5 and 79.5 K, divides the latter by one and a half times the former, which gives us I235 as 0.83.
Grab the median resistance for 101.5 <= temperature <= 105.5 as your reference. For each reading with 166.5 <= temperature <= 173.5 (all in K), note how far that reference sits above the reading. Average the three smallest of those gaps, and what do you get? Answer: 14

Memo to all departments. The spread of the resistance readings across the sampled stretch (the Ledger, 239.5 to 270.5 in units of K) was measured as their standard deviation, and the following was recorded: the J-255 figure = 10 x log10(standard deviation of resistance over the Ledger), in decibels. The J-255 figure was 13.4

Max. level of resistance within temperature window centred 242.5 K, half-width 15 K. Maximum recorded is 75.9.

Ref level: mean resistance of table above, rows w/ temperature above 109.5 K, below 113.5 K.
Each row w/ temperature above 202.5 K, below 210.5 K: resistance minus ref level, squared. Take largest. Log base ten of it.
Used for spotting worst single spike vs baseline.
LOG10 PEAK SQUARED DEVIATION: 1.9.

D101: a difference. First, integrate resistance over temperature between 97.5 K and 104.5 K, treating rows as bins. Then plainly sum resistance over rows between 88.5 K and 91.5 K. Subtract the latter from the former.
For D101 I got 283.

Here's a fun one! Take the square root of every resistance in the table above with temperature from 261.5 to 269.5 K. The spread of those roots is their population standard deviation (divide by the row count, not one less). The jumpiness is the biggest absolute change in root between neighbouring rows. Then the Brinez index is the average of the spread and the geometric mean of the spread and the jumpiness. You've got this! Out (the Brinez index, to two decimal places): 0.23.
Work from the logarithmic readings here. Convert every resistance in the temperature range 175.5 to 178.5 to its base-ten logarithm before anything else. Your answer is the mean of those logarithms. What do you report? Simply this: 1.76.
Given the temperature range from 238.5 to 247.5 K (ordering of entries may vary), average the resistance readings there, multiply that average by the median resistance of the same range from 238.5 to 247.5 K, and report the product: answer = 1522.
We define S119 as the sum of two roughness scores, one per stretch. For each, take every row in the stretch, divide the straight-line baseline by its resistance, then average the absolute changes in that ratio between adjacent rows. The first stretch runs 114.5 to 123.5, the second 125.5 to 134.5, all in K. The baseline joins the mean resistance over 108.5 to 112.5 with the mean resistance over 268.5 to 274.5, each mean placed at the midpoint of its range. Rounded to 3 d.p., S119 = 0.053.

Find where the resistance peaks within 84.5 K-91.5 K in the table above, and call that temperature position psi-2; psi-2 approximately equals 85.0 K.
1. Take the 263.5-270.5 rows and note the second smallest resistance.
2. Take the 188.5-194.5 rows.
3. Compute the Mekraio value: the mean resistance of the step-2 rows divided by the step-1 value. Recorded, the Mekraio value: 0.78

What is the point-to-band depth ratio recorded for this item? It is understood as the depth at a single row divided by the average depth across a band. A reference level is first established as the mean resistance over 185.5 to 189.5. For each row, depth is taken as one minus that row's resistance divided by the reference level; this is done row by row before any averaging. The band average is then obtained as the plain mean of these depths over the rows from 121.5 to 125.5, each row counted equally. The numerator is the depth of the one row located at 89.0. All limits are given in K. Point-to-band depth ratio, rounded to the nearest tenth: -0.5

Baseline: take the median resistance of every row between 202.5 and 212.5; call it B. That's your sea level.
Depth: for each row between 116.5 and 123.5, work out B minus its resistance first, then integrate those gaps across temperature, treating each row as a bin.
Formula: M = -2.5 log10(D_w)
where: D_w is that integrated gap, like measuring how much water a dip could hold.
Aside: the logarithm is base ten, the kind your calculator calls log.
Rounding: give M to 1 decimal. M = -3.3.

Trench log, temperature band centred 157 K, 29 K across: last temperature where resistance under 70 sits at 171.0 K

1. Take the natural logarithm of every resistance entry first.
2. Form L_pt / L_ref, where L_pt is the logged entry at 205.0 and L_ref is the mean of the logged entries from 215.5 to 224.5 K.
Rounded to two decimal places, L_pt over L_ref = 1.00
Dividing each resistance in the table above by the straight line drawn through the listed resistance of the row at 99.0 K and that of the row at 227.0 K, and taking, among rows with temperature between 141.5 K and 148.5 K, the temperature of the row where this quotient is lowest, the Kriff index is 148.0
